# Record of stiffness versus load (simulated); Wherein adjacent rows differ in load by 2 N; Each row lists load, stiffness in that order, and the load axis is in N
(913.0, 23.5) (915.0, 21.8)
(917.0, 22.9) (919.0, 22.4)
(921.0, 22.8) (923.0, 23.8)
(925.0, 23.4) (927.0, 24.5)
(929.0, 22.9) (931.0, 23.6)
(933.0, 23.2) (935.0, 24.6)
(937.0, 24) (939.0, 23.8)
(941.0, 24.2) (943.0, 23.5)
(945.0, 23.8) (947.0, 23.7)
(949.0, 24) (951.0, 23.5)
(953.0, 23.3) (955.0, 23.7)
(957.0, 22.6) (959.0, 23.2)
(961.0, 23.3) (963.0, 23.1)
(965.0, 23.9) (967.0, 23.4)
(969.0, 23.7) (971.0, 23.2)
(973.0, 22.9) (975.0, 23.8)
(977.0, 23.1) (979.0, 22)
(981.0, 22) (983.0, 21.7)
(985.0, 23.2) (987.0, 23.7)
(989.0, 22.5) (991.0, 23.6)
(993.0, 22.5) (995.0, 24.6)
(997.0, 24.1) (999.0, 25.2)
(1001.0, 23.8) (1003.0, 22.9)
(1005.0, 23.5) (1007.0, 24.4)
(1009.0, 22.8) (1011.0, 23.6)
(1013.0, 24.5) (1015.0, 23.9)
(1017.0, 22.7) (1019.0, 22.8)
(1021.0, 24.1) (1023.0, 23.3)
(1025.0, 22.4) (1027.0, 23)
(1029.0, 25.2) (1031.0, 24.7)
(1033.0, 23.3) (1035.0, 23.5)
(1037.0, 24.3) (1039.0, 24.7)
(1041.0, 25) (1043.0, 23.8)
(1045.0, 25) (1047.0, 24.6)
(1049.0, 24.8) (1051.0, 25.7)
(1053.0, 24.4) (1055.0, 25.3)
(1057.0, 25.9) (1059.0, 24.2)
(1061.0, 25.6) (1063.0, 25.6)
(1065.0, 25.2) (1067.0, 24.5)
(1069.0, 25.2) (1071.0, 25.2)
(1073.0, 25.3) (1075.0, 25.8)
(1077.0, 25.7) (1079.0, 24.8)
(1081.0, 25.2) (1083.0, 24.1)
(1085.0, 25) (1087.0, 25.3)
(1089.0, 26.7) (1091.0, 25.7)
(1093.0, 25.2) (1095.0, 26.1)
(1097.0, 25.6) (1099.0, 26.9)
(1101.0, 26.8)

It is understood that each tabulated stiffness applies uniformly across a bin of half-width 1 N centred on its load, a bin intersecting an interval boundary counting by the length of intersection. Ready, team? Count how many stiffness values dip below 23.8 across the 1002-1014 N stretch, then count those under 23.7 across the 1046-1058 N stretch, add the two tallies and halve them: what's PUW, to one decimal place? 2.0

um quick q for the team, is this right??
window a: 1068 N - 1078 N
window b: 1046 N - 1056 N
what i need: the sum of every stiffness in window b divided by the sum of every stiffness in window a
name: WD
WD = 0.981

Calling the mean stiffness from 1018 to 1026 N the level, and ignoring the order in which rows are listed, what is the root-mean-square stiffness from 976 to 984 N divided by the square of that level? 0.0414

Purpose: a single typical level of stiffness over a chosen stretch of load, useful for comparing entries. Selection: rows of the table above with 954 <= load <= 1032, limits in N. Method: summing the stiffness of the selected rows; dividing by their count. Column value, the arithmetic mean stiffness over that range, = 23.4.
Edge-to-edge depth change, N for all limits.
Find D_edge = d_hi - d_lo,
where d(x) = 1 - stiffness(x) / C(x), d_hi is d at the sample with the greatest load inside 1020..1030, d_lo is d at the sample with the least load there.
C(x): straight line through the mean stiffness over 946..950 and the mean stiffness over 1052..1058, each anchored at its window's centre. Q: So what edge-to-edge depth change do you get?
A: -0.04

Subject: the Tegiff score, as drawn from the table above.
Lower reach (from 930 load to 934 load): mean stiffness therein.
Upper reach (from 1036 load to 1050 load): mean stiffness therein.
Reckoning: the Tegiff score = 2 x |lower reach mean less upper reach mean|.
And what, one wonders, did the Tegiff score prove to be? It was 2.4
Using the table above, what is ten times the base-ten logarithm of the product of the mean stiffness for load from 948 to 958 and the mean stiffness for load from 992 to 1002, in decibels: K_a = 27.5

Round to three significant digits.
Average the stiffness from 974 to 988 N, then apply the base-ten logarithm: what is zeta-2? 1.36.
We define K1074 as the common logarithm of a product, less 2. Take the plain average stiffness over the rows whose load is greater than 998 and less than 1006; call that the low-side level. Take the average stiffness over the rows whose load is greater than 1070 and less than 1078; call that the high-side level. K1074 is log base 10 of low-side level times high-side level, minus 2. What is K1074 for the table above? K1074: 0.784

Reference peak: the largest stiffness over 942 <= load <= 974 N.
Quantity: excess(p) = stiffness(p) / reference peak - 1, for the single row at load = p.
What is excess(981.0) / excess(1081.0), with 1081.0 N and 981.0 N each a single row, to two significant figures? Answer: -1.7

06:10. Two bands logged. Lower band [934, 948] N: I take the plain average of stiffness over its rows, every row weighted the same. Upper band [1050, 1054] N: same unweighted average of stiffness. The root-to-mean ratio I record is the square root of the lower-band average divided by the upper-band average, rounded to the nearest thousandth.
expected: 0.195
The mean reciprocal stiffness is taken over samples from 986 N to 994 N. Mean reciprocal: 0.043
